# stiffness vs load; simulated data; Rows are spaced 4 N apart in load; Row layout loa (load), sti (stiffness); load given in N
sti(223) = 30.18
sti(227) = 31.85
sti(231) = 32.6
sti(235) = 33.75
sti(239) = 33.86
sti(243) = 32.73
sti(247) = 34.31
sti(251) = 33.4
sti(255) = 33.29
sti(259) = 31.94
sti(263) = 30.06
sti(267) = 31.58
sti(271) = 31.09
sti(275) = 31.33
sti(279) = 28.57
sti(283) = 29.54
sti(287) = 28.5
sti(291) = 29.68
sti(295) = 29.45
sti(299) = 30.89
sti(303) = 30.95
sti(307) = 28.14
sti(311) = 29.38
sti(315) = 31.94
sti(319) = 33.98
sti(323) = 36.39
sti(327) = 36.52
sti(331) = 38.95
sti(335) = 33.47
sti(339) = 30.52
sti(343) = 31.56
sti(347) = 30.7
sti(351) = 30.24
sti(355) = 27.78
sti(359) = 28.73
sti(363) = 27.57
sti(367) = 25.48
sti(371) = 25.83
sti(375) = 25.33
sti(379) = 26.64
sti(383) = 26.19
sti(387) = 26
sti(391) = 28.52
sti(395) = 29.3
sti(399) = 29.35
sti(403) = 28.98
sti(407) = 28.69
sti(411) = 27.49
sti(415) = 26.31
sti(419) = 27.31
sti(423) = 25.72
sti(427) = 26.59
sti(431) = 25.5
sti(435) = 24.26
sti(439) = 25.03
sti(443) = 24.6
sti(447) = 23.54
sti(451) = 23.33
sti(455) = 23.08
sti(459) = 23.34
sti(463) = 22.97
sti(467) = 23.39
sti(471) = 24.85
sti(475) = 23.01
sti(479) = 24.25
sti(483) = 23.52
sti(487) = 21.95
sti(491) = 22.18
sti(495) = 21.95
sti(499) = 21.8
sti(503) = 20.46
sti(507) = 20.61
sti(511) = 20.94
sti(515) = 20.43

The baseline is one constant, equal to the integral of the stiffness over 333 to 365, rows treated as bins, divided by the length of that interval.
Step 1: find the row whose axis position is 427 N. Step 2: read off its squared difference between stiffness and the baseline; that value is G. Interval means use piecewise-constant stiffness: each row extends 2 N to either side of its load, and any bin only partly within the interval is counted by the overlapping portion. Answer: 12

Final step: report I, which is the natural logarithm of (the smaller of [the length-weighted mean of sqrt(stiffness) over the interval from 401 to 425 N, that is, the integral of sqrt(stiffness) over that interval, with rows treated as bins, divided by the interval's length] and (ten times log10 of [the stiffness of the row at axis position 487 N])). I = 1.66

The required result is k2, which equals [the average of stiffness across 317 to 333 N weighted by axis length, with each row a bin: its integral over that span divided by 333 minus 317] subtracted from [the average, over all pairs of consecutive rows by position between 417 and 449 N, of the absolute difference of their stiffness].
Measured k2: -35.5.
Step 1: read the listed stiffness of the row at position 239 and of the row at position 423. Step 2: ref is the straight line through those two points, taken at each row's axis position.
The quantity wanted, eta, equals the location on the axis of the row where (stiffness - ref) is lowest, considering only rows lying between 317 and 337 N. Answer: 319 N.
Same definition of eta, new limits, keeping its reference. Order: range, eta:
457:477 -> 463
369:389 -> 375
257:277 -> 263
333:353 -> 339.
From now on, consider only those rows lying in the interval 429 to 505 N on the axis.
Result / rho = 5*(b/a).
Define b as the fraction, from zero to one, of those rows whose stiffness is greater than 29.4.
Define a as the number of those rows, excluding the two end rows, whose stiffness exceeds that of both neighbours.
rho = 0.0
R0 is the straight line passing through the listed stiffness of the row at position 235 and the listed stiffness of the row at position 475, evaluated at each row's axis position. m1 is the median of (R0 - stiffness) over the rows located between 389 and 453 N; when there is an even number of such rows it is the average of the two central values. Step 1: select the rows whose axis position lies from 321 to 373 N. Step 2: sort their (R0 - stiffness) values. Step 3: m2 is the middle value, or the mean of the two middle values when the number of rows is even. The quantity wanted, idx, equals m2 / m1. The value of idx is 1.6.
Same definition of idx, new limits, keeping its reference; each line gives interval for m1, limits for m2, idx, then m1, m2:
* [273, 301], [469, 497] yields 0.0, 1.6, 0.0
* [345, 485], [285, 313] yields -4.1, -0.4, 1.6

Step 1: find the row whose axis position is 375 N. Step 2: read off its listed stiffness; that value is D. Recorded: 25.33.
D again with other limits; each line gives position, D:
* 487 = 21.95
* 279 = 28.57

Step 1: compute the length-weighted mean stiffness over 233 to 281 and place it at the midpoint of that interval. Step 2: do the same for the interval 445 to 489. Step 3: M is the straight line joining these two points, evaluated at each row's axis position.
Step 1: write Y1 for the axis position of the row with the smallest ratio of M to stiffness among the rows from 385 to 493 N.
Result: 399 N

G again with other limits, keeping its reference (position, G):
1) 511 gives 83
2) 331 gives 79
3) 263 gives 0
